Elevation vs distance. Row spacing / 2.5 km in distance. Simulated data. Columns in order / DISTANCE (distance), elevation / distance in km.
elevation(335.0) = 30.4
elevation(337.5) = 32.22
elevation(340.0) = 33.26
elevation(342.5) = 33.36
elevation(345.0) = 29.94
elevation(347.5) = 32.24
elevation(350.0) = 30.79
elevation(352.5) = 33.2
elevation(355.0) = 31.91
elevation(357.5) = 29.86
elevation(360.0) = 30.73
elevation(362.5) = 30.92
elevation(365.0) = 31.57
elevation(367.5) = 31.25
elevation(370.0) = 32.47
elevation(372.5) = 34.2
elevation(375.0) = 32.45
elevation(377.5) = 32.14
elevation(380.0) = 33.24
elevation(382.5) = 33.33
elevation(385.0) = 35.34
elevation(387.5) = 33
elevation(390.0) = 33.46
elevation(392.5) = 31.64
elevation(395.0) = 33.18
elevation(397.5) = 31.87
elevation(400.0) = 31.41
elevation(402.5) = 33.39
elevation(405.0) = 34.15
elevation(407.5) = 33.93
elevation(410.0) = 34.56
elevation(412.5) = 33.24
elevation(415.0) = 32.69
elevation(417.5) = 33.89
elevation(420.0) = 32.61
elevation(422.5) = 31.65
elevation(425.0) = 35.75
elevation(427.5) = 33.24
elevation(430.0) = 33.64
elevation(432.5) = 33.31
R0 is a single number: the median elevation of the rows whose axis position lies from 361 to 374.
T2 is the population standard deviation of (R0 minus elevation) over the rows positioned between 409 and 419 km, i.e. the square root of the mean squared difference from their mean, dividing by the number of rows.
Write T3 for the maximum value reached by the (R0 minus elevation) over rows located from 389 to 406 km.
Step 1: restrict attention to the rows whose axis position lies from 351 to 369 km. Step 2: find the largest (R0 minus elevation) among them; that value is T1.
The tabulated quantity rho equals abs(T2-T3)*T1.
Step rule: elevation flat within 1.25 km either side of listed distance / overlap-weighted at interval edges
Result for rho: 0.9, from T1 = 2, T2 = 0.70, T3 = 0.2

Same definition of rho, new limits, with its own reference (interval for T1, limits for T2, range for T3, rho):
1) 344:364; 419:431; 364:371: 1.8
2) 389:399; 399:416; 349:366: -0.1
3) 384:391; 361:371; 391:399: -0.9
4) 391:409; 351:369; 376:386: 0.2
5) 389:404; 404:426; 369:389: 0.3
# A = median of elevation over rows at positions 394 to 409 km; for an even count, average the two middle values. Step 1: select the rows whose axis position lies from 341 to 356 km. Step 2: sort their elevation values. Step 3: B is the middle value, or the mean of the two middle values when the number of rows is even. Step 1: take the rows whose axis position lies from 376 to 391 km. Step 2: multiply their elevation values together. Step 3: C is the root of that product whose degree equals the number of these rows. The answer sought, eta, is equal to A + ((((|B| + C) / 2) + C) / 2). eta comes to 66.4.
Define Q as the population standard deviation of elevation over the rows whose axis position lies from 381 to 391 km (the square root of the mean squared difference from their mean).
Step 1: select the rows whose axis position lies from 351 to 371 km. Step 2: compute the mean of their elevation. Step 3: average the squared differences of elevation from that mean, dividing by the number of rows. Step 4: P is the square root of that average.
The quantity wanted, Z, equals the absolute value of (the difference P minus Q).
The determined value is 0.065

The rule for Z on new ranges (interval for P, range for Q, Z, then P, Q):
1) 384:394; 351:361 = 0.068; 1.32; 1.26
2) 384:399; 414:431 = 0.015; 1.21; 1.20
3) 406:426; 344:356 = 0.058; 1.20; 1.14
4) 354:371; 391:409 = 0.264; 0.79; 1.05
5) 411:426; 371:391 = 0.345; 1.29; 0.94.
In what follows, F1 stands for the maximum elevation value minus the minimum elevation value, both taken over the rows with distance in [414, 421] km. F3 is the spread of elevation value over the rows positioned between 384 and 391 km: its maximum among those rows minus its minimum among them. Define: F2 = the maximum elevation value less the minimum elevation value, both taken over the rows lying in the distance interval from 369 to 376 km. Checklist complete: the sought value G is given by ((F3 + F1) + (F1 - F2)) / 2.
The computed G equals 1.6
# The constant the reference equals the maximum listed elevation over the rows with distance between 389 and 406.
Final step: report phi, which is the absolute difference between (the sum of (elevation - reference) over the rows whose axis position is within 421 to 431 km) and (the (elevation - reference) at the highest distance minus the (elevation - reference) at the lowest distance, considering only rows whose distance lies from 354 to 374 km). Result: 4.6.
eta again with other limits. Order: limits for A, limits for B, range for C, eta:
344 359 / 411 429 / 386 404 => 64.1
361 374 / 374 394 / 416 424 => 64.4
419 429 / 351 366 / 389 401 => 65.0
